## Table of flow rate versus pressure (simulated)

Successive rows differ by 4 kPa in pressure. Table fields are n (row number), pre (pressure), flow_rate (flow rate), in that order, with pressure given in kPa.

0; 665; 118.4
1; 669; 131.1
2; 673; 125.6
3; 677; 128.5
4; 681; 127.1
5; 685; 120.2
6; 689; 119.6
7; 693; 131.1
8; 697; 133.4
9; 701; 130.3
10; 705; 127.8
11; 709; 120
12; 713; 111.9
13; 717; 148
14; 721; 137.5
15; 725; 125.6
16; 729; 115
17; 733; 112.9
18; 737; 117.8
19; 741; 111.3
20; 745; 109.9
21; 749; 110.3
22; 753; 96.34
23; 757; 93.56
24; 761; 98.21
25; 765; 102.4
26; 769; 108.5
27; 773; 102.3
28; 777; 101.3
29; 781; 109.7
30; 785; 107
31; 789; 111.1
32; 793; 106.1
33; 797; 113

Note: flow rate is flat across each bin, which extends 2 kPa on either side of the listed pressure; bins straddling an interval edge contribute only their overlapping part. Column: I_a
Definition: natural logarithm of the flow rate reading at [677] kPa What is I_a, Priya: 4.86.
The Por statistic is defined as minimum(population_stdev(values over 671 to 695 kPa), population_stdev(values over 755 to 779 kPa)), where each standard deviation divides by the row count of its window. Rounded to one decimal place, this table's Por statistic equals 4.2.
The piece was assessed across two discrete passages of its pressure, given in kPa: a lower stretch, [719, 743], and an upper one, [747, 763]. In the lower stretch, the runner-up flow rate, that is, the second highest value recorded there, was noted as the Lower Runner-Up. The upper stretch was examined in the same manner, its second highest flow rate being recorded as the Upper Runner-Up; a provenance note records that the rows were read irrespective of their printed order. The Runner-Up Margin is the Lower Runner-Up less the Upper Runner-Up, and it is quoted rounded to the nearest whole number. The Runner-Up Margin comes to 27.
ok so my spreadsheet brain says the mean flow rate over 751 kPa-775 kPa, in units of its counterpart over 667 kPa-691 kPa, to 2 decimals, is 0.80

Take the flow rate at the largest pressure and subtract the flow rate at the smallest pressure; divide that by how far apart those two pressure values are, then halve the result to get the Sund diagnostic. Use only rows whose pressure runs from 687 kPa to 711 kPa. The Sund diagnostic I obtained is 0.0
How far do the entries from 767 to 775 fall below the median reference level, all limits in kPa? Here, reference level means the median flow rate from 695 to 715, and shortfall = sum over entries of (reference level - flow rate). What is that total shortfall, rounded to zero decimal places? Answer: 45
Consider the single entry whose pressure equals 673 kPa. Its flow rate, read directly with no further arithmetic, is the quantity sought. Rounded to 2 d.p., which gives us 125.60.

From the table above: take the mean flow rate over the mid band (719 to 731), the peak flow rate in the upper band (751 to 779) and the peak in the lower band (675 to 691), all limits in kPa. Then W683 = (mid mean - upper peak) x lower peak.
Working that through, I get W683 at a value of 2253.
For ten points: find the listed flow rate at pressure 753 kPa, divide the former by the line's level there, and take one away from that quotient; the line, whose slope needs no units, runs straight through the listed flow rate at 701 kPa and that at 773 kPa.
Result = -0.12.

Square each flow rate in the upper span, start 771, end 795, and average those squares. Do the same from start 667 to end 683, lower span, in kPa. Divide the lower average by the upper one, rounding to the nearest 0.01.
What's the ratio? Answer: 1.45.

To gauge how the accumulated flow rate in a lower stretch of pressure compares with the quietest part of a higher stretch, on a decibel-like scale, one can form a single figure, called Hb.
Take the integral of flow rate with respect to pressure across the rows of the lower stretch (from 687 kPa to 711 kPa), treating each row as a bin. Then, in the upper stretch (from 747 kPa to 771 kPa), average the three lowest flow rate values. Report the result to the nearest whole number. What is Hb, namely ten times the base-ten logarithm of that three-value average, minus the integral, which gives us -3029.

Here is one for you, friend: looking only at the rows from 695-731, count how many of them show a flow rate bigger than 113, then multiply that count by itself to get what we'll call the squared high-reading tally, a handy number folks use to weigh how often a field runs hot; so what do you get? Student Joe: 64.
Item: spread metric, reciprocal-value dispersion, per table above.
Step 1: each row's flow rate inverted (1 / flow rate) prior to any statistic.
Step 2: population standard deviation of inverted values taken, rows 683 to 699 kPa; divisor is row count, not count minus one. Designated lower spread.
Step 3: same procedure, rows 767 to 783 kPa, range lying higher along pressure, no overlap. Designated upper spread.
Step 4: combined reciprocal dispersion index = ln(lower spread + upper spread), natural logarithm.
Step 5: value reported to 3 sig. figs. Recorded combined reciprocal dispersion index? -7.23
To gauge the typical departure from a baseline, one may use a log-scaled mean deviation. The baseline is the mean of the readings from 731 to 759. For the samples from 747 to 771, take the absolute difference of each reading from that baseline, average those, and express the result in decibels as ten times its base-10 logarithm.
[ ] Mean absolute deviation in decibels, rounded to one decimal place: 8.6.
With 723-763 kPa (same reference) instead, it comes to 9.3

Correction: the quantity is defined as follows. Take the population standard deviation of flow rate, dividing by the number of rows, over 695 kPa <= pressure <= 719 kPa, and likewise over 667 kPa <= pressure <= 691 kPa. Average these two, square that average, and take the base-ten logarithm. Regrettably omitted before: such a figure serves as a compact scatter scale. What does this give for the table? 1.77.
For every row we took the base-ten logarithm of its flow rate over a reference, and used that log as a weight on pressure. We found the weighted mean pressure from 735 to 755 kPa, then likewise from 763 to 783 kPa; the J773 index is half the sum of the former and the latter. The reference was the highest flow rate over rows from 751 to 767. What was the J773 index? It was 757.5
